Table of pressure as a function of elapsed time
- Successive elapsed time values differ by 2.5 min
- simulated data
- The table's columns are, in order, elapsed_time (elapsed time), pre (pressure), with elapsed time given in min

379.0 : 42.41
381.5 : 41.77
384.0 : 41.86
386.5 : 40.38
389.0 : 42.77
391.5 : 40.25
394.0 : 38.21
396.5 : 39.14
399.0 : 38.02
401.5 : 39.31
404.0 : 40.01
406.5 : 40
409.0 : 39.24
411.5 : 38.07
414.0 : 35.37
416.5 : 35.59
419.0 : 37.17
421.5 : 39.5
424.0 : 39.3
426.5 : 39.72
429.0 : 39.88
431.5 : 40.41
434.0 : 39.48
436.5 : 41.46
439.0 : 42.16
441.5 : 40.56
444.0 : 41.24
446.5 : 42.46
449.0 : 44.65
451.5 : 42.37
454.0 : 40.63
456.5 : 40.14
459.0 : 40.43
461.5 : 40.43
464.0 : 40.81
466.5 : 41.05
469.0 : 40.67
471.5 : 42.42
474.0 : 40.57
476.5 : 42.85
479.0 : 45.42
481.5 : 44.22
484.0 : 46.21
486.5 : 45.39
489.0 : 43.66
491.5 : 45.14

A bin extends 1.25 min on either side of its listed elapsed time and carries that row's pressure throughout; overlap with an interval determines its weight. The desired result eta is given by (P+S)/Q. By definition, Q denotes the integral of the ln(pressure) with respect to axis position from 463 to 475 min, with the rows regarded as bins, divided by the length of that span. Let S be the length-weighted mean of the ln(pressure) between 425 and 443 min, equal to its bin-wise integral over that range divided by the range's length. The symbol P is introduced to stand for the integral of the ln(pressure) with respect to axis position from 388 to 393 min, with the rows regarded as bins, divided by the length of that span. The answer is 2.00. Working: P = 3.720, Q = 3.716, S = 3.70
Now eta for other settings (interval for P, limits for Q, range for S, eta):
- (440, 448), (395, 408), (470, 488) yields 2.04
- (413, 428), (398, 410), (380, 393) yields 2.00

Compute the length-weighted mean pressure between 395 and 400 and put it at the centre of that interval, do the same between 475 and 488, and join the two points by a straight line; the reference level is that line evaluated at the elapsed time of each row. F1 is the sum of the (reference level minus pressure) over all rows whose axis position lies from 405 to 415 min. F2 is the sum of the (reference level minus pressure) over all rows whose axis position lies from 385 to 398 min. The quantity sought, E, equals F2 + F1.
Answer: -5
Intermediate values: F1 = 5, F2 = -10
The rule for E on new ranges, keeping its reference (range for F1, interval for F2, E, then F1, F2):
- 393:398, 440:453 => -1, 0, 0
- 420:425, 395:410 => 0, 2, -2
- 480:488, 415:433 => 11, -1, 12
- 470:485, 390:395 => 3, 5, -2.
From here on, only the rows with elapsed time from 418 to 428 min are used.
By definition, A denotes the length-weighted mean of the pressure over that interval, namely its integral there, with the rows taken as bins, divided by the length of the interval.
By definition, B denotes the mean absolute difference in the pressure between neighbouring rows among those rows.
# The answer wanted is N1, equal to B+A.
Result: 40.0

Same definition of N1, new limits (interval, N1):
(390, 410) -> 40.3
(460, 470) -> 41.1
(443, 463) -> 42.7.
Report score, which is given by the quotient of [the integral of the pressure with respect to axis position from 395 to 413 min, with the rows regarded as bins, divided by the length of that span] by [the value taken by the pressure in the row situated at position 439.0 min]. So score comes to 0.93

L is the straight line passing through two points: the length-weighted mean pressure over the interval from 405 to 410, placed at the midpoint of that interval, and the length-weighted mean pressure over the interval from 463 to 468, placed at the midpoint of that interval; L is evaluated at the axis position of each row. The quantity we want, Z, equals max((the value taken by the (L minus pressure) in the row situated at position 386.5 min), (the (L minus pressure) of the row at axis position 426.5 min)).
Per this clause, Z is 0.35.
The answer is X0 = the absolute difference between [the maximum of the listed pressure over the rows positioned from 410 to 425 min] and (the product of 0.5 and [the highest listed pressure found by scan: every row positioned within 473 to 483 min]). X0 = 17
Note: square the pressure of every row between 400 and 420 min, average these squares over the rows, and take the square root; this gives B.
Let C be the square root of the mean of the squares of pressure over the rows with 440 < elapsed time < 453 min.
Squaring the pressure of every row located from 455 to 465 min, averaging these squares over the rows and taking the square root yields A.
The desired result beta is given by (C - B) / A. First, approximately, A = 40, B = 38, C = 42.3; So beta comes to 0.10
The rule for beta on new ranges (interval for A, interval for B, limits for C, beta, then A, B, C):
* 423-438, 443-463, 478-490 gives 0.09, 40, 42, 45.0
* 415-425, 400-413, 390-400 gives -0.01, 38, 39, 38.9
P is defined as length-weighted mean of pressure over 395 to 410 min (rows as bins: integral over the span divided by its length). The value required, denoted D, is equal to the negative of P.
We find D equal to -39.3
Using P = 39.3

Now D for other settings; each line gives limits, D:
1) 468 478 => -41.7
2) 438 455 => -42.0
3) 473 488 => -44.2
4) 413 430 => -38.1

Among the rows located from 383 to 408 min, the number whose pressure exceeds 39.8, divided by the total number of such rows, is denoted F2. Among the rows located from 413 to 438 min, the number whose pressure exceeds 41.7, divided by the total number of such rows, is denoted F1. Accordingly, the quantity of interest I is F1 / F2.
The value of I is 0.0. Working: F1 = 0.00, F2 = 0.6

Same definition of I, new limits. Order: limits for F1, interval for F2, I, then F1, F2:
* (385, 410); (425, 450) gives 0.1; 0.10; 0.8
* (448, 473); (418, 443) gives 0.6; 0.30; 0.5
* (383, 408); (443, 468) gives 0.2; 0.20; 1.0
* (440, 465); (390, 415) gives 1.0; 0.30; 0.3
